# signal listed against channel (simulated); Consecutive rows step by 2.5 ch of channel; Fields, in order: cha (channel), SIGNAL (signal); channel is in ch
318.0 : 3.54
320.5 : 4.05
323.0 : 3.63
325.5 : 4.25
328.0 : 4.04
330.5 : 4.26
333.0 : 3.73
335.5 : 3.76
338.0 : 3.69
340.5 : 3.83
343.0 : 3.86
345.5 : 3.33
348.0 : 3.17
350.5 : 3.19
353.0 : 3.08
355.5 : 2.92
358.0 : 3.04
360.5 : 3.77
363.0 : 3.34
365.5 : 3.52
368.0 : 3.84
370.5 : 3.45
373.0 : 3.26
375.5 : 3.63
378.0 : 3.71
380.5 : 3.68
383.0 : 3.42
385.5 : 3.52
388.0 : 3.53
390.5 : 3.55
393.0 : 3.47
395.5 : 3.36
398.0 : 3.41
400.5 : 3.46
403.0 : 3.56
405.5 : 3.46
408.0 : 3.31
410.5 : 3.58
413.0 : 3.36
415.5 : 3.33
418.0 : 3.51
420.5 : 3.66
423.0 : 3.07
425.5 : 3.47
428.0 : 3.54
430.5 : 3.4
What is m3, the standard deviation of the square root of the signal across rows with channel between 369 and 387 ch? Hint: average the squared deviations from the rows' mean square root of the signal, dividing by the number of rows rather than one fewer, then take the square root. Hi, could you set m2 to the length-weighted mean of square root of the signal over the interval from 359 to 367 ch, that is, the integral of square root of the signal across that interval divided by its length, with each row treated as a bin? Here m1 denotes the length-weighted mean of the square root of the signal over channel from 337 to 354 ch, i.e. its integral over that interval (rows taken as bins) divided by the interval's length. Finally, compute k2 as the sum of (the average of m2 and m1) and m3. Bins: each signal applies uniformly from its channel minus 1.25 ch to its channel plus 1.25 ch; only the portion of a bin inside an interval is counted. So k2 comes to 1.91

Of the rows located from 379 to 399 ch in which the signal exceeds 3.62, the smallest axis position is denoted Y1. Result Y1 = 380.5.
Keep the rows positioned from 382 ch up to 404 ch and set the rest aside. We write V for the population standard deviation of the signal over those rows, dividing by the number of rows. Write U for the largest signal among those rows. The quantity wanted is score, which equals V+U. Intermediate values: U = 3.56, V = 0.07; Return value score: 3.63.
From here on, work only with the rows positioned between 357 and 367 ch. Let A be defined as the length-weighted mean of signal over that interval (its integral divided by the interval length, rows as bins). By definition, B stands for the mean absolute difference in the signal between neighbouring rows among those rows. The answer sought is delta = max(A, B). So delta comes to 3.44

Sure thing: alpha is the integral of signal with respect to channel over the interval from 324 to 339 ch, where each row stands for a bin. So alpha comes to 59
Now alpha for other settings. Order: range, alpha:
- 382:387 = 17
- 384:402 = 62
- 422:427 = 16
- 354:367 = 43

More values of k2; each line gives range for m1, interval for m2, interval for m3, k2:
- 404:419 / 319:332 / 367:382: 1.98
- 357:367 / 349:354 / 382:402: 1.83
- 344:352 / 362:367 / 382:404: 1.85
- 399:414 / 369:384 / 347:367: 1.94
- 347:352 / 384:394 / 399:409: 1.85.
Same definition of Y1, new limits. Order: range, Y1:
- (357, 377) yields 360.5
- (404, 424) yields 420.5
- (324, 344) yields 325.5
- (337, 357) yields 338.0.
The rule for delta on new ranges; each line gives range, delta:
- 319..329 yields 3.98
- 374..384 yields 3.61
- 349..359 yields 3.06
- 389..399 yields 3.45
